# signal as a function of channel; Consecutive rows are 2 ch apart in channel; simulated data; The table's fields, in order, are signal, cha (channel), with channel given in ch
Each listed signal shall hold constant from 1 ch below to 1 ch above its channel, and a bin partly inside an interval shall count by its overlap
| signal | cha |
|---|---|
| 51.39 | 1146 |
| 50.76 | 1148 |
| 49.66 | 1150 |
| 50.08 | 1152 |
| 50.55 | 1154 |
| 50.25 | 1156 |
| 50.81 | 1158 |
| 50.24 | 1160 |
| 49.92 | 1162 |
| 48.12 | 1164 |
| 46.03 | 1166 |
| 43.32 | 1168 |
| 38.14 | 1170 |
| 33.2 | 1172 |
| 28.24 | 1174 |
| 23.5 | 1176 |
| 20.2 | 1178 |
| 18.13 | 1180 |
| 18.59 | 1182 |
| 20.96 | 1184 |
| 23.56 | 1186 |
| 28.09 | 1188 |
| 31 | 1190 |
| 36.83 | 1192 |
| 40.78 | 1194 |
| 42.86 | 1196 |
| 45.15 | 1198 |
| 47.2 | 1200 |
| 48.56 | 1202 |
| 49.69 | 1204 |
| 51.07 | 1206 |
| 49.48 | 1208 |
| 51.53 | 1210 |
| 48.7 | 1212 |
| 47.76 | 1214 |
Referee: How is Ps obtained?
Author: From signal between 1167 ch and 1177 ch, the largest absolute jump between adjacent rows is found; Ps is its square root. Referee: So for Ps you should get 2.3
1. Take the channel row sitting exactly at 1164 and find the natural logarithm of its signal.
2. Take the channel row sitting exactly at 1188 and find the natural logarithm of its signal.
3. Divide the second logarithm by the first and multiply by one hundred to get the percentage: 86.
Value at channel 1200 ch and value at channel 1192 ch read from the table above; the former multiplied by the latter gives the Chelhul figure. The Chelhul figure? 1738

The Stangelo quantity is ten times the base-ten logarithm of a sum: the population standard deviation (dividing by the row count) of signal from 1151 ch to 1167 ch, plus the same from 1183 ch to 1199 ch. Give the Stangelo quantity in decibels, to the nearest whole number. 10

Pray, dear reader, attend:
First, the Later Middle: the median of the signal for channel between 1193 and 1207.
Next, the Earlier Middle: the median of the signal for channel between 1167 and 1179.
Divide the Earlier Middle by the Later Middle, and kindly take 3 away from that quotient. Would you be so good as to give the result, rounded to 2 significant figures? -2.3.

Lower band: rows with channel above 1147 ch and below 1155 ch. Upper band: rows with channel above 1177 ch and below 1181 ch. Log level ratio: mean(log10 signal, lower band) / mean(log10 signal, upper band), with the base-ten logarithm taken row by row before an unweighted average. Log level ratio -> 1.33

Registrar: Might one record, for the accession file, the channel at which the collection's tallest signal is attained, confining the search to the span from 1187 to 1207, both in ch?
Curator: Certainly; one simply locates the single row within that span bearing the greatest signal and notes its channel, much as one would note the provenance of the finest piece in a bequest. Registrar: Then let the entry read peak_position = 1206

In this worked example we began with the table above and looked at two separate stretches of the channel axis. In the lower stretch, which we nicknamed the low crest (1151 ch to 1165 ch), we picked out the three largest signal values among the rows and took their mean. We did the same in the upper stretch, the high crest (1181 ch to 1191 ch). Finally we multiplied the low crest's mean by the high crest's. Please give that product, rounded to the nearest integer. 1392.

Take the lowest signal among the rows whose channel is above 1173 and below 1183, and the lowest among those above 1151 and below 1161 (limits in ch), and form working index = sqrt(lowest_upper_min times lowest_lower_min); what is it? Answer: 30.1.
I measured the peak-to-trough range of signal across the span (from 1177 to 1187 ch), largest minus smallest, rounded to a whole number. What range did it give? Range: 5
